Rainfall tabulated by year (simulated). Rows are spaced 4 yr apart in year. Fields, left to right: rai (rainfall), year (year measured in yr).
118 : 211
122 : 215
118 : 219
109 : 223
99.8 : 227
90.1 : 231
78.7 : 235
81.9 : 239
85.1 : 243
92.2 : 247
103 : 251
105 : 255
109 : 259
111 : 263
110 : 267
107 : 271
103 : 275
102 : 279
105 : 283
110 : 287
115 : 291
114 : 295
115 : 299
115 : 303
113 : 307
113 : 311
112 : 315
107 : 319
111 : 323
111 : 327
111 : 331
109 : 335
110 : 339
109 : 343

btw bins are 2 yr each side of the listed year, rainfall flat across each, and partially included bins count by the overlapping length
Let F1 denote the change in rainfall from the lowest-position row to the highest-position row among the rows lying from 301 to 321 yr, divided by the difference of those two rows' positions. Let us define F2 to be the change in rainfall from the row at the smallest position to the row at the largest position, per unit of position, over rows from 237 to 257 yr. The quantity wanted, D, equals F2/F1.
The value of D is -3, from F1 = -0.50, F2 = 1.4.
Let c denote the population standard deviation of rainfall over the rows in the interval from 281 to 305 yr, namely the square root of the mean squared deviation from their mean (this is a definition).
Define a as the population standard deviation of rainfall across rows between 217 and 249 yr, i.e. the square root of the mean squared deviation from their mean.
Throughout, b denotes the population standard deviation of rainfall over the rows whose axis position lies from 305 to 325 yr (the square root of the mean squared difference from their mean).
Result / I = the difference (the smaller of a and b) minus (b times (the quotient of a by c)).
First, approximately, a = 13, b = 2.2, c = 4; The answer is -5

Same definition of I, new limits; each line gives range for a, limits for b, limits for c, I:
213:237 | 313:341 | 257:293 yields -4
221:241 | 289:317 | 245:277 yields -1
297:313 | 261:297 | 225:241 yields 0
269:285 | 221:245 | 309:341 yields -10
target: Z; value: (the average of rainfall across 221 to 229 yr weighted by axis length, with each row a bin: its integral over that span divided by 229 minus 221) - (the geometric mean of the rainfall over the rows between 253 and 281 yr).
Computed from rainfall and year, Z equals -2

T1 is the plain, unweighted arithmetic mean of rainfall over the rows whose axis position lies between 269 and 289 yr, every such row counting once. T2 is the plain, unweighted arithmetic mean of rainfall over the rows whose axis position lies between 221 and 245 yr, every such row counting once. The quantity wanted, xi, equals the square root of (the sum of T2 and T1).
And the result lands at 14.0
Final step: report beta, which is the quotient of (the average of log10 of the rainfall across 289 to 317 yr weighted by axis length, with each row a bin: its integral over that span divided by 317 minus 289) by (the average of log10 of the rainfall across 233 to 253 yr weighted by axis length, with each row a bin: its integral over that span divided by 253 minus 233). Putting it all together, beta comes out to 1.06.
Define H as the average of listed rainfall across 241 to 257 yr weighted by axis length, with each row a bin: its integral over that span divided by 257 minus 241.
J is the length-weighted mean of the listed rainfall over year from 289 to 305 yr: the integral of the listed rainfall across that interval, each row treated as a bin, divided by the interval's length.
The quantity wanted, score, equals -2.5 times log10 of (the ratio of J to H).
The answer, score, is -0.19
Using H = 96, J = 115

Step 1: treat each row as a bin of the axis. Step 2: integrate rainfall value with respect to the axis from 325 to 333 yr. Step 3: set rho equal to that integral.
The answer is 888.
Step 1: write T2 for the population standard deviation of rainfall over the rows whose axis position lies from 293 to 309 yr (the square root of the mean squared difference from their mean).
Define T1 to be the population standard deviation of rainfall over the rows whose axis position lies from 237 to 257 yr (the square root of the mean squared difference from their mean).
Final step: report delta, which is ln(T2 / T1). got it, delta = -2.4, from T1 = 9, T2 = 1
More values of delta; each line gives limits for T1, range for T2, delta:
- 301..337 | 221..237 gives 1.6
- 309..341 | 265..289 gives 0.6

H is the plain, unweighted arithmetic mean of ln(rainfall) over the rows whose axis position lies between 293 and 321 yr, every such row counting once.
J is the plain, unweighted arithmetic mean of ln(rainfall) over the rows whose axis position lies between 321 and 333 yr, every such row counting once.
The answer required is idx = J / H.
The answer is 0.997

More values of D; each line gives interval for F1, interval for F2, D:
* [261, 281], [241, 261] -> -3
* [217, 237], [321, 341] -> 0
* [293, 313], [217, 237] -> 39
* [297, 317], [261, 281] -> 3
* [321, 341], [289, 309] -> 2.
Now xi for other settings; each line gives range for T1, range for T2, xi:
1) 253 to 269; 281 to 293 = 14.8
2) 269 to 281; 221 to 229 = 14.4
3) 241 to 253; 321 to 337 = 14.3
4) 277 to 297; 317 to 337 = 14.8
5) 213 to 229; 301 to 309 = 15.0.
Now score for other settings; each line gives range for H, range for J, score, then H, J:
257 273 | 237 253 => 0.20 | 109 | 91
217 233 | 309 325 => -0.07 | 104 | 111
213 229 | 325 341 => 0.02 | 112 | 110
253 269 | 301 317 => -0.04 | 109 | 113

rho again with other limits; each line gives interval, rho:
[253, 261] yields 856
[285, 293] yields 900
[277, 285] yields 828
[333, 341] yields 876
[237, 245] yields 668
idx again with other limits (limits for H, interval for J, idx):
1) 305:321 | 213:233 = 0.992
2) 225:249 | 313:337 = 1.051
